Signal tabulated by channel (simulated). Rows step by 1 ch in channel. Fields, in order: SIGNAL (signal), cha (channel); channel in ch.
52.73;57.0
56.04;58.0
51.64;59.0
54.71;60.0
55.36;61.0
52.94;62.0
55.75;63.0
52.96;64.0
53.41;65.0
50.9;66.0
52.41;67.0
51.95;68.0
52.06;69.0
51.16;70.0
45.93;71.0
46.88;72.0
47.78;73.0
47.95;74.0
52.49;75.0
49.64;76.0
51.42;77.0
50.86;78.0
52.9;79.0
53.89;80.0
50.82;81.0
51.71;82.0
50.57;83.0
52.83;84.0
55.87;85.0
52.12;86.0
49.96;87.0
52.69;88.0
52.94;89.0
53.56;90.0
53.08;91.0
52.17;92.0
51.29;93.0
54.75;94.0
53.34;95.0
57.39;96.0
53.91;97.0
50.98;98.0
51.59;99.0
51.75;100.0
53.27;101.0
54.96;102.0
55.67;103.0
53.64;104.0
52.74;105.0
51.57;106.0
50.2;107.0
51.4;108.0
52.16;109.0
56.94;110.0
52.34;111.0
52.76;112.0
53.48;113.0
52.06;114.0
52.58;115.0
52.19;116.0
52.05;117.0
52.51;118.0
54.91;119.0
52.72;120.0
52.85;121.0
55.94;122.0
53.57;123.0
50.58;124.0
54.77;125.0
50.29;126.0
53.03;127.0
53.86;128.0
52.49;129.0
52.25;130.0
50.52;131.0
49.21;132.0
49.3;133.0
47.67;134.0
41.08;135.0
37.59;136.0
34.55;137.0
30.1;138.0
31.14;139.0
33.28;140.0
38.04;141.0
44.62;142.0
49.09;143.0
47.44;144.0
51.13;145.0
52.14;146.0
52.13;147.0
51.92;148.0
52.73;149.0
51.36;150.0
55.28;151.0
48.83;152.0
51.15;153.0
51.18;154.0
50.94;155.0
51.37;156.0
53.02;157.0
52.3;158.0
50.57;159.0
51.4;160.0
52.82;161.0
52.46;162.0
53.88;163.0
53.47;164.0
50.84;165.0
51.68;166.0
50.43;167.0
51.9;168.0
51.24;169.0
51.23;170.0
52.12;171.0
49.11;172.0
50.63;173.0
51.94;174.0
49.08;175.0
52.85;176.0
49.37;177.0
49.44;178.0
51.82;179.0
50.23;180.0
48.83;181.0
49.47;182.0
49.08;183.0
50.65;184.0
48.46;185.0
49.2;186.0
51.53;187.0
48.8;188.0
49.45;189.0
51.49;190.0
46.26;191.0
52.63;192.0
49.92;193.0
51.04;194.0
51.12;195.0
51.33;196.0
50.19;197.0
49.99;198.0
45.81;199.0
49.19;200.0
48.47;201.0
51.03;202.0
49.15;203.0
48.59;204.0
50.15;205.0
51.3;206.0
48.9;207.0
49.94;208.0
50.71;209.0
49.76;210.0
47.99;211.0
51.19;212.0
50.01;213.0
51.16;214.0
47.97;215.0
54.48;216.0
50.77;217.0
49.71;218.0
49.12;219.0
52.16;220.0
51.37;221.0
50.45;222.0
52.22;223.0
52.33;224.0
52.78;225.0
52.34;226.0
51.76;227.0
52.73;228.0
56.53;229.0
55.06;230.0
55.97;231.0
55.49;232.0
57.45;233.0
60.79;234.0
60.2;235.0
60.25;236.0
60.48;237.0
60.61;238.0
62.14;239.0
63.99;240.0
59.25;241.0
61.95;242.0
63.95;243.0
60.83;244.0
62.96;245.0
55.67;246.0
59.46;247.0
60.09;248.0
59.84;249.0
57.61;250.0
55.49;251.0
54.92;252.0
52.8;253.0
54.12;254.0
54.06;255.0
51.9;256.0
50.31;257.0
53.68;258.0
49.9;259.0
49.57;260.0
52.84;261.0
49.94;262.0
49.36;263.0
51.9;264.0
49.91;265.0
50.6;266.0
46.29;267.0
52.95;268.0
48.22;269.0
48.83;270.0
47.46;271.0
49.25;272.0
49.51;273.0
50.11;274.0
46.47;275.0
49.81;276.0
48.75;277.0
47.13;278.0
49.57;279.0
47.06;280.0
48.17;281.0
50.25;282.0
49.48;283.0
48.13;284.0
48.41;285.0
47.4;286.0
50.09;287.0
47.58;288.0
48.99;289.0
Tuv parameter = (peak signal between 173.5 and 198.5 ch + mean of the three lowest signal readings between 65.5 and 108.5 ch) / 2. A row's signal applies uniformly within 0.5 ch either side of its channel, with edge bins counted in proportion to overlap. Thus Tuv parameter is 49.9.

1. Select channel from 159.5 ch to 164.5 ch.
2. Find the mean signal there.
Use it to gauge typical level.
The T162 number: 53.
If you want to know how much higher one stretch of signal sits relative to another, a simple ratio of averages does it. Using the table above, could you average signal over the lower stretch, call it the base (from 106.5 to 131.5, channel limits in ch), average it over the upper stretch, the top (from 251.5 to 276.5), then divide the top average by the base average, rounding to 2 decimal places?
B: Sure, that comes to 0.96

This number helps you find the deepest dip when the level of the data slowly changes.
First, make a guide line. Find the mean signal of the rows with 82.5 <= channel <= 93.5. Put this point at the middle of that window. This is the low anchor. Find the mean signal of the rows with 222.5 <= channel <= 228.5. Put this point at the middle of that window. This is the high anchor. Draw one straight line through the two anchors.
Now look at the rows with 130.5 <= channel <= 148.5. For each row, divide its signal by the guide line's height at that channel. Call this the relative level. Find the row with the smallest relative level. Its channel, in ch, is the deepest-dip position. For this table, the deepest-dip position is 138.0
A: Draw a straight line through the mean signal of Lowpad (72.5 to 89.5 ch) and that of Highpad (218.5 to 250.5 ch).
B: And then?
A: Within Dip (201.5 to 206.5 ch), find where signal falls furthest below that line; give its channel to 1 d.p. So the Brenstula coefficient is 204.0 ch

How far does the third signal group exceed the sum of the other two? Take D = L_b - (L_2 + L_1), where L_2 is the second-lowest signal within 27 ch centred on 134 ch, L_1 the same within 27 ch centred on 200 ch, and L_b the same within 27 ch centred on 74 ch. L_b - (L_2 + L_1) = -30.5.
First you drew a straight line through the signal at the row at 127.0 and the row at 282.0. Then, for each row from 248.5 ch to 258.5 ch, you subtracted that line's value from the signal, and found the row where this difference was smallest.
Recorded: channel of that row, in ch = 257.0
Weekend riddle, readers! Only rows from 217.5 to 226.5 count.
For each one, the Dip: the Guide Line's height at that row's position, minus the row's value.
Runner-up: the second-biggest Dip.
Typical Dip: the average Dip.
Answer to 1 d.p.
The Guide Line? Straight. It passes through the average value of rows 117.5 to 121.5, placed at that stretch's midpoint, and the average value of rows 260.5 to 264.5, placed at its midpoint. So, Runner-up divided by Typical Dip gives 7.8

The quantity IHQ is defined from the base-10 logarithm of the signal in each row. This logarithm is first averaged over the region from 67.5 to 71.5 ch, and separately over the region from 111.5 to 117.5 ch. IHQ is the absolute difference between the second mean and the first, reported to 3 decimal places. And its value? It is 0.020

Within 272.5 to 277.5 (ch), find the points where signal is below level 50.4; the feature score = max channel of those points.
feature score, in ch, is 277.0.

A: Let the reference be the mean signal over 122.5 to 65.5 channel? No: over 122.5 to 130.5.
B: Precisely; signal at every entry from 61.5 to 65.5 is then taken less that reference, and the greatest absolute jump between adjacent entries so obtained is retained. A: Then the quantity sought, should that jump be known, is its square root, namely 1.7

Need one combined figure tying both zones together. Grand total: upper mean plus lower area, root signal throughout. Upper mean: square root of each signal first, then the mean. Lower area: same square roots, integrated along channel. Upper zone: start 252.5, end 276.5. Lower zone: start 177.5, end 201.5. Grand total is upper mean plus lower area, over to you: 176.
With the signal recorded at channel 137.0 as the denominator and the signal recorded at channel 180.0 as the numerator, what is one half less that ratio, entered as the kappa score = -0.95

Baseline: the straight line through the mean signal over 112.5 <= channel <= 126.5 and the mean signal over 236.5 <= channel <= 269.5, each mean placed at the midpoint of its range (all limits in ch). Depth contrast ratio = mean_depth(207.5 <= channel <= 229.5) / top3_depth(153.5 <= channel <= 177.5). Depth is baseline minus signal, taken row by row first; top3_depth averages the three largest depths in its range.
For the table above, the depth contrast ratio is 0.74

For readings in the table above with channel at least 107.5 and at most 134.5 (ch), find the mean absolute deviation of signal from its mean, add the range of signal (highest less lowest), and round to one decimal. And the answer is 10.7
